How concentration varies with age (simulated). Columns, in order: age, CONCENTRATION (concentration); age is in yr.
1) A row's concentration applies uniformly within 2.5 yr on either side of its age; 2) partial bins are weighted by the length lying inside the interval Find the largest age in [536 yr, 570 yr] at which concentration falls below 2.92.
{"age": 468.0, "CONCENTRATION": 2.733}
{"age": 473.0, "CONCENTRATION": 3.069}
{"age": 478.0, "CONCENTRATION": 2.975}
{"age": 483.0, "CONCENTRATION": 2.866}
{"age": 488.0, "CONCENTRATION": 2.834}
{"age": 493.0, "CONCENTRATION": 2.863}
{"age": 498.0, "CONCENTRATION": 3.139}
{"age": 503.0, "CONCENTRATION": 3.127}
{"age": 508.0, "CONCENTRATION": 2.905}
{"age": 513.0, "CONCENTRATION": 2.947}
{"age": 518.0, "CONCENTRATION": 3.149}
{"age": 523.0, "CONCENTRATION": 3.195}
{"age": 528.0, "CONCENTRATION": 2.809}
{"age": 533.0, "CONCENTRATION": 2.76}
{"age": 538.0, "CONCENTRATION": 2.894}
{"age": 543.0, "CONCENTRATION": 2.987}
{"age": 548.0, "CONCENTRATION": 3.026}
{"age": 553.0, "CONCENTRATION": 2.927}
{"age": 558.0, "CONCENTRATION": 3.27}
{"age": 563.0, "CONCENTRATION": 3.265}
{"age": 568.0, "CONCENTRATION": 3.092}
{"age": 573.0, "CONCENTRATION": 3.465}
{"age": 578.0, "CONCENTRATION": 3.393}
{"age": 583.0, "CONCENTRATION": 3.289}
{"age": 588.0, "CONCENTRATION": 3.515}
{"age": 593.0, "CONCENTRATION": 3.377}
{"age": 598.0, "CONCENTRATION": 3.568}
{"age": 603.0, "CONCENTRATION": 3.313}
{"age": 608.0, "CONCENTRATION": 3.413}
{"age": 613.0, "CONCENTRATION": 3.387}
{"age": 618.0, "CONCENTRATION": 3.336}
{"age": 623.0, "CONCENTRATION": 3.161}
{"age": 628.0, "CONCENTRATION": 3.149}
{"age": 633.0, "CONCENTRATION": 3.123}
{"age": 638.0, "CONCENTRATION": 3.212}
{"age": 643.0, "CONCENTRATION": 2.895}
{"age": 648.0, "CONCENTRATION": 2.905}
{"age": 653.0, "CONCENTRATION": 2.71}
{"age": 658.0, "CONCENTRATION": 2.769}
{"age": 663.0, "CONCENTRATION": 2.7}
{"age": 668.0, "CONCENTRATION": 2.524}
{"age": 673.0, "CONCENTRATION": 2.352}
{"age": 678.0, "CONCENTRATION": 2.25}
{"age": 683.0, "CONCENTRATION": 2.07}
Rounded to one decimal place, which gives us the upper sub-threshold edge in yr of 538.0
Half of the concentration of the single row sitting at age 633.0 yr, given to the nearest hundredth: 1.56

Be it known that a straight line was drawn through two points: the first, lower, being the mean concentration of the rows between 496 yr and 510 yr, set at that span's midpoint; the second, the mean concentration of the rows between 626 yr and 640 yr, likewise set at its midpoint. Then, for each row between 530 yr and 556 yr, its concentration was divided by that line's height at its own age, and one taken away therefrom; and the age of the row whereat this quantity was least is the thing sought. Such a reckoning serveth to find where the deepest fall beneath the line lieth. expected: 533.0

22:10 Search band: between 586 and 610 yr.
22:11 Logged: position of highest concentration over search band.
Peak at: 598.0 yr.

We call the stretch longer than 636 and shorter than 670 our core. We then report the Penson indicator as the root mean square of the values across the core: 2.82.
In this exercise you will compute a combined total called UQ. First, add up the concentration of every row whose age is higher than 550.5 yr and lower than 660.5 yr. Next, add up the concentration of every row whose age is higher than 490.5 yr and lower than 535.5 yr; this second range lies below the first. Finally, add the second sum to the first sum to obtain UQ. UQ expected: 97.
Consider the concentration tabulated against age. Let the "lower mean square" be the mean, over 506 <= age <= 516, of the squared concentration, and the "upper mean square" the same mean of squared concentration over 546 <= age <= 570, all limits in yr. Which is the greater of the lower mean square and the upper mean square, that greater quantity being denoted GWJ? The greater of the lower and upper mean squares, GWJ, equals 9.7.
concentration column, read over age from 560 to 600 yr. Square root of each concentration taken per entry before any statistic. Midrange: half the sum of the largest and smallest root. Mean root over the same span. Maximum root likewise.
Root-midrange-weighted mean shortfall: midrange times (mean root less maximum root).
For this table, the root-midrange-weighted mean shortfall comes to -0.10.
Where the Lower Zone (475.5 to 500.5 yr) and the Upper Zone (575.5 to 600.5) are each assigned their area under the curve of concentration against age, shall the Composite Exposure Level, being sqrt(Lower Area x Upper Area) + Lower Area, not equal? 153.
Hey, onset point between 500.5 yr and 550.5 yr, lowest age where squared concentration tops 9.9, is 518.0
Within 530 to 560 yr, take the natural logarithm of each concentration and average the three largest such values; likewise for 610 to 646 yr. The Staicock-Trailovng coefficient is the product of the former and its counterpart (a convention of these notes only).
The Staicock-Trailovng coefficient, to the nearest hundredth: 1.35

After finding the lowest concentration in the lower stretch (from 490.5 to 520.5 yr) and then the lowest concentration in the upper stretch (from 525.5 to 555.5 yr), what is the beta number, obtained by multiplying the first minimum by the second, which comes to 7.9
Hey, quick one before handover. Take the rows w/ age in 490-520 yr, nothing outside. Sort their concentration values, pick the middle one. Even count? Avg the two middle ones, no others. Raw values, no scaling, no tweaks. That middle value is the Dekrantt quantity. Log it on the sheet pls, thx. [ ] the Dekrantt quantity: 3.04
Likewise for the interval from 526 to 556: 2.91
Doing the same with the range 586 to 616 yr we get 3.40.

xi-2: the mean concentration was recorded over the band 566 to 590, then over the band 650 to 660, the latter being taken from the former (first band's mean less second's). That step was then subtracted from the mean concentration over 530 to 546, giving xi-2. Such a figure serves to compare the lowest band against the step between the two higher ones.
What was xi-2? 2.3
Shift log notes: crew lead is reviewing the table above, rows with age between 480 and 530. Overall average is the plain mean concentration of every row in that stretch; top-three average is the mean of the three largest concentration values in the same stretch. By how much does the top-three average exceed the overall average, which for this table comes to 0.18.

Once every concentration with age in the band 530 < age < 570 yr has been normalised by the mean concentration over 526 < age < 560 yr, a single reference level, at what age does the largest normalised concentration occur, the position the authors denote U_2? 558.0 yr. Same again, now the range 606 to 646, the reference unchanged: 608.0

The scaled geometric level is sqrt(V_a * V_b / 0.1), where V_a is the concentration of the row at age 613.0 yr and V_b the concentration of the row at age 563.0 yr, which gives 10.5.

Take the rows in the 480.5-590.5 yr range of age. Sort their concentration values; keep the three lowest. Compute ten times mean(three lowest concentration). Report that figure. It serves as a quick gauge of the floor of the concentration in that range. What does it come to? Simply 28.0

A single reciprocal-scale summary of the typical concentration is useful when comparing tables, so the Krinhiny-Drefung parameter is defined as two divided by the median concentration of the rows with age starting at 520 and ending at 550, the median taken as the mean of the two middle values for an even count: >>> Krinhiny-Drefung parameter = 0.68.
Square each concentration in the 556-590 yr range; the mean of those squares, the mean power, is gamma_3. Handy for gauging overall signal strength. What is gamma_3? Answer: 11.1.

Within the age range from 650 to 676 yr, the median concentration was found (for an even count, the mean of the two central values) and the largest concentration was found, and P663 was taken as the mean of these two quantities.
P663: 2.73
